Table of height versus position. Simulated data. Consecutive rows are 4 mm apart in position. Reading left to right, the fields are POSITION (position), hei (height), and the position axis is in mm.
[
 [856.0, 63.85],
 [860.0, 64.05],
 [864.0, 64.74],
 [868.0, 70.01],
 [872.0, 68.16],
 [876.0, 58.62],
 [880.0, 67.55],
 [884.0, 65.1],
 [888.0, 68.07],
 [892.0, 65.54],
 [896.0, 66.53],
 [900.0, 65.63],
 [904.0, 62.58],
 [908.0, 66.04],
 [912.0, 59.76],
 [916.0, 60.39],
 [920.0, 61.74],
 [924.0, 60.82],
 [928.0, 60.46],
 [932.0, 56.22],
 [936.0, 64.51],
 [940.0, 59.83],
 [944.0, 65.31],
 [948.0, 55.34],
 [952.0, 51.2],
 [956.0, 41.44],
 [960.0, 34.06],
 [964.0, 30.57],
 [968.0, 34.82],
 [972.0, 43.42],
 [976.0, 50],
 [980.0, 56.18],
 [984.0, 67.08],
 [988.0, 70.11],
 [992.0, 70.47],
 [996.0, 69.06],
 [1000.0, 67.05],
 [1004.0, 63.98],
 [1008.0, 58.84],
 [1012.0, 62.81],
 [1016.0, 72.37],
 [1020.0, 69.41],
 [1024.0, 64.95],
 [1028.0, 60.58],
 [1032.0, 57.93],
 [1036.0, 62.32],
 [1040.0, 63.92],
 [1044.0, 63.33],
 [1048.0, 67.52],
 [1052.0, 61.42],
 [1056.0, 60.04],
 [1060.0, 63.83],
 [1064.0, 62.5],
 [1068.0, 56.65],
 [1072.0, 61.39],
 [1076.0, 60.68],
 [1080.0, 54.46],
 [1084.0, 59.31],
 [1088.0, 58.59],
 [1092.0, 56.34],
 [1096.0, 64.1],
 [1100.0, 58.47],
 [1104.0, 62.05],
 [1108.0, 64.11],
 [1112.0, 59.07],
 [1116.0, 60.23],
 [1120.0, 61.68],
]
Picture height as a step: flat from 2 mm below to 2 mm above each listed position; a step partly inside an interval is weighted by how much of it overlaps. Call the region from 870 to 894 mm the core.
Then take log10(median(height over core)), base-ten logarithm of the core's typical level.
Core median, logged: 1.82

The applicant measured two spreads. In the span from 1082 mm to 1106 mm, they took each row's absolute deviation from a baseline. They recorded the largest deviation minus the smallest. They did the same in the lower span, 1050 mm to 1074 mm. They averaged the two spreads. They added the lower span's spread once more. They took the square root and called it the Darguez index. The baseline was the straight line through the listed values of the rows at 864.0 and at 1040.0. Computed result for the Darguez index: 3.8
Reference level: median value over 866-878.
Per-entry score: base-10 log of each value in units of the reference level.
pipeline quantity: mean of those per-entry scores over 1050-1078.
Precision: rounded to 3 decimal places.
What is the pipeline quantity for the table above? -0.049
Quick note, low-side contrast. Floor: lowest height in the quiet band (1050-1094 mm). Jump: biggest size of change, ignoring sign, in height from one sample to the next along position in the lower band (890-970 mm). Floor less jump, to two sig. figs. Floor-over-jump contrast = 44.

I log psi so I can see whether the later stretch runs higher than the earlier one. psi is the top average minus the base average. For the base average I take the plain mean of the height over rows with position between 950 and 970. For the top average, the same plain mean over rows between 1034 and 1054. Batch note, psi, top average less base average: 25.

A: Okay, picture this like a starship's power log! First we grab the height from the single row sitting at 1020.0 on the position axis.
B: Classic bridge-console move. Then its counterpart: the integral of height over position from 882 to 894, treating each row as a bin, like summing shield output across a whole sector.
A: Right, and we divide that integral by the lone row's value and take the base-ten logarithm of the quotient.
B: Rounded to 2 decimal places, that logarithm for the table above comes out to 1.06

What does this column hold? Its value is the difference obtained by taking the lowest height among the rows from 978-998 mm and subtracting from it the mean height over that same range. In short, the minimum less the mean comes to -10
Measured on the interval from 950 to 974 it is -9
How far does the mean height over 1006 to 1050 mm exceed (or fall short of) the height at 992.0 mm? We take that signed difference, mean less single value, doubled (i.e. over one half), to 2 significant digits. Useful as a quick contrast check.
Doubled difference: -13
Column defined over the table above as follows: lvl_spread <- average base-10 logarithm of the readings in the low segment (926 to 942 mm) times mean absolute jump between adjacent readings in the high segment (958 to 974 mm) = 10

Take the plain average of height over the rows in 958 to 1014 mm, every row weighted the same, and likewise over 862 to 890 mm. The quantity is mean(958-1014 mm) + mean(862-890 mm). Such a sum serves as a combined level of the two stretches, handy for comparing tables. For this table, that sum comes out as 122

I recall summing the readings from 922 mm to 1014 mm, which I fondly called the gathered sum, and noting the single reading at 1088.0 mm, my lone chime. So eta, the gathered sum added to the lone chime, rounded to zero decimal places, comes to 1352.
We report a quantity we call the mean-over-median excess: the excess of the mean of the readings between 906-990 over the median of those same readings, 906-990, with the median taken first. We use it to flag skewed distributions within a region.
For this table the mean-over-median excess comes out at -5.0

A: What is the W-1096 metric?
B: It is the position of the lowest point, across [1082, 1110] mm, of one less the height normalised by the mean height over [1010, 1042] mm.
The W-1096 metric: 1108.0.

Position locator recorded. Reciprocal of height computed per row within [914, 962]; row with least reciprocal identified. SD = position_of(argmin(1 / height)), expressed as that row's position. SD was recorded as 944.0 mm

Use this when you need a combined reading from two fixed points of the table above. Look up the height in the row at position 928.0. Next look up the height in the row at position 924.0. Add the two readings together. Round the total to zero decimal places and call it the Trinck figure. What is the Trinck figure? 121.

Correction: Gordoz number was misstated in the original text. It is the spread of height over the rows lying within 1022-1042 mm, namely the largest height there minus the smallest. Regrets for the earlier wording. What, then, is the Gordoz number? 7.0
